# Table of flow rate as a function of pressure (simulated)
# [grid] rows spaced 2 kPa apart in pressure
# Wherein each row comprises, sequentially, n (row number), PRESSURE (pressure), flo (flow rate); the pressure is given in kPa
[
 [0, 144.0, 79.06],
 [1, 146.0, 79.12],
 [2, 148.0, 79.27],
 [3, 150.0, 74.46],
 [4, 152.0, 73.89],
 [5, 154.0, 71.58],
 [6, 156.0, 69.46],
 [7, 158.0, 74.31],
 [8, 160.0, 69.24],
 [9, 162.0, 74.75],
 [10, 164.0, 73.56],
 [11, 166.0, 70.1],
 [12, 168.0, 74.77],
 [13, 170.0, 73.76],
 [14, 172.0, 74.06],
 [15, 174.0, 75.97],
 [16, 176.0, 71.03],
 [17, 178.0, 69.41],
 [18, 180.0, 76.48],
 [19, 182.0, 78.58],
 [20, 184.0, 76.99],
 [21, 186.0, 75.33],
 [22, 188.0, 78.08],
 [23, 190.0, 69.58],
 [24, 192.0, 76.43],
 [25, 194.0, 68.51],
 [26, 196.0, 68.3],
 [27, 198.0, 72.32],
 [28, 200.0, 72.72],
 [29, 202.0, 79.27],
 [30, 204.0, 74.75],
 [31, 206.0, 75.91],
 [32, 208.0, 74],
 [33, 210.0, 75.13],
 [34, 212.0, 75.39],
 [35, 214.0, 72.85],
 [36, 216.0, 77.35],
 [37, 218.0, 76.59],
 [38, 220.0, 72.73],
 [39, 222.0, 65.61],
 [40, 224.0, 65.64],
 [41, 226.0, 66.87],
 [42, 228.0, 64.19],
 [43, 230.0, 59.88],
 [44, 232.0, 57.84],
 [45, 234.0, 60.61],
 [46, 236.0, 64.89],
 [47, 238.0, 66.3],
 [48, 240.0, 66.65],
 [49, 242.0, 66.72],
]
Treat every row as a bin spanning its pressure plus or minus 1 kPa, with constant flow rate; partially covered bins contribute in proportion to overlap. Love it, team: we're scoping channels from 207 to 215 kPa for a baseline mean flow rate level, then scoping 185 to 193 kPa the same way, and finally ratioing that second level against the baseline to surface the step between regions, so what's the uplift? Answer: 1.01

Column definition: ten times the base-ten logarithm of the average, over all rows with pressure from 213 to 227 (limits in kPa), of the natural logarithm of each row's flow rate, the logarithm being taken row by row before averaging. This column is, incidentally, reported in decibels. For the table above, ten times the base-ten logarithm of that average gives 6.30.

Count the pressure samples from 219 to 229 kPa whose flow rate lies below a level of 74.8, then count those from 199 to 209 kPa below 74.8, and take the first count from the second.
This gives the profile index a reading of -2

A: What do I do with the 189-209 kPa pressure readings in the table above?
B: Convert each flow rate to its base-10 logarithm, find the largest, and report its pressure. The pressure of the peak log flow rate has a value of 202.0 kPa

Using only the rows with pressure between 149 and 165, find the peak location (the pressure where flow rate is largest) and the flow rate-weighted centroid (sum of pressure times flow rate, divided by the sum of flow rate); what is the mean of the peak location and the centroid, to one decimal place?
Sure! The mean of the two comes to 159.5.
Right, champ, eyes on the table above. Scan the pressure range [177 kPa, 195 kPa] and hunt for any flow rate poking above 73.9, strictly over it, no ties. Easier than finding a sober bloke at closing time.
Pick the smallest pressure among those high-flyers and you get 180.0 kPa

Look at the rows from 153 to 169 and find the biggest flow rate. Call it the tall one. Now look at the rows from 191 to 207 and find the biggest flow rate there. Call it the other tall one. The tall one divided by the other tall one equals 0.94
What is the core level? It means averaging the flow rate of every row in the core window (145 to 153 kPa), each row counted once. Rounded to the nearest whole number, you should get 77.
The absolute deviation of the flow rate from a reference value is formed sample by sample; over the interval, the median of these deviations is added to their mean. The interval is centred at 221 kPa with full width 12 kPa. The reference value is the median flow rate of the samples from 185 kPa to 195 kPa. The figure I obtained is 11.2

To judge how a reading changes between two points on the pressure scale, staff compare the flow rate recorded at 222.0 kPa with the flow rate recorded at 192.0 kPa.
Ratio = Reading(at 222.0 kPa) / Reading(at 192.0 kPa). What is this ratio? 0.86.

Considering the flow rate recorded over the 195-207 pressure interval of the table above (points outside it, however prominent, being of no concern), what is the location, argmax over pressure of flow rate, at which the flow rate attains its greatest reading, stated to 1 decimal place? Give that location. 202.0 kPa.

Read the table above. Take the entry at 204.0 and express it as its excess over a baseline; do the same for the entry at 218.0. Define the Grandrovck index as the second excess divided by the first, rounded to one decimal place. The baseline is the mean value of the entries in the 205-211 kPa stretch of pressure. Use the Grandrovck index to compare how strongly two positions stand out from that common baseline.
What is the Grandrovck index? -6.0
